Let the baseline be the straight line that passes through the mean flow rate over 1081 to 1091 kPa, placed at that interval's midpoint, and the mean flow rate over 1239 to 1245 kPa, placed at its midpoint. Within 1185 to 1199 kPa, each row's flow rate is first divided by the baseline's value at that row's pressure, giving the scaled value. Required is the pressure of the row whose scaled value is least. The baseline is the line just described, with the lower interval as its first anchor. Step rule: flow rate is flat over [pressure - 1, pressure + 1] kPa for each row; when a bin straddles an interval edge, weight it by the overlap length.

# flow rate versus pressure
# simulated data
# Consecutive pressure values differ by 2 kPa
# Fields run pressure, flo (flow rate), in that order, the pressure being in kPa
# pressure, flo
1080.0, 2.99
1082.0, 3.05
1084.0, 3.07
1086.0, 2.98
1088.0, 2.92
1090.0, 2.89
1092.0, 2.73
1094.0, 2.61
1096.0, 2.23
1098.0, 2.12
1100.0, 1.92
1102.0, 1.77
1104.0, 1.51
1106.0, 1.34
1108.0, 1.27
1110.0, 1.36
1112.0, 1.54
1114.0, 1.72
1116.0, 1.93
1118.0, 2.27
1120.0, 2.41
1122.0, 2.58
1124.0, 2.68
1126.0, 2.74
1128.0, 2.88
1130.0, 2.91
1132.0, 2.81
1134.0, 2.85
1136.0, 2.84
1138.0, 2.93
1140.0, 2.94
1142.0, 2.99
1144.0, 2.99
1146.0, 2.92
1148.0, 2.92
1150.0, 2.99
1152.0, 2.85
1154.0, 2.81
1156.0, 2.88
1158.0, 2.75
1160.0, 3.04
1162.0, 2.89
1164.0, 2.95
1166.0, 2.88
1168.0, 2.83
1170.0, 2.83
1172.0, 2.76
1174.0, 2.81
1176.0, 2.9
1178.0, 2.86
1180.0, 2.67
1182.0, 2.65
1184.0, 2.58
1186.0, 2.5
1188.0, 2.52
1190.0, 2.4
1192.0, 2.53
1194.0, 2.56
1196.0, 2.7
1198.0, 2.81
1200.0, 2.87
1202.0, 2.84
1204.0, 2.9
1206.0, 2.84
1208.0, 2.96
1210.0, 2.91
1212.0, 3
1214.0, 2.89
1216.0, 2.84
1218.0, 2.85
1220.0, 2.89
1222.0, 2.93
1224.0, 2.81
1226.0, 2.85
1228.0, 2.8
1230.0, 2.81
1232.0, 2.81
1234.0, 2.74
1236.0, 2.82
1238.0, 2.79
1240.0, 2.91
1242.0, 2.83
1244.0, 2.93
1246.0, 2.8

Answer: 1190.0 kPa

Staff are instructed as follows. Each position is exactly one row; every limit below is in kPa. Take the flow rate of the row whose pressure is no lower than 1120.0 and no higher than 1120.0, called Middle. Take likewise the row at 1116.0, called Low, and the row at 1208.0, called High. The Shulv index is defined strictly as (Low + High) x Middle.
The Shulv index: 11.8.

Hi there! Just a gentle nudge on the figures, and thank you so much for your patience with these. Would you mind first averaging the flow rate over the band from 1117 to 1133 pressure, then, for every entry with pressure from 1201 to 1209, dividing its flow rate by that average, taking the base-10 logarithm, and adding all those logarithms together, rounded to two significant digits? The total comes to 0.14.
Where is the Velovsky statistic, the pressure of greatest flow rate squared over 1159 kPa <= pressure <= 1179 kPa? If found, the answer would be 1160.0 kPa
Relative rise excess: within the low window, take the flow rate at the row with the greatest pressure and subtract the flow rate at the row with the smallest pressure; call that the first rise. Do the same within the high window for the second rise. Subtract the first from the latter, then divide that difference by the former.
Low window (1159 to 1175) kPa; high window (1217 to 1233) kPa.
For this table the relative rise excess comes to -0.83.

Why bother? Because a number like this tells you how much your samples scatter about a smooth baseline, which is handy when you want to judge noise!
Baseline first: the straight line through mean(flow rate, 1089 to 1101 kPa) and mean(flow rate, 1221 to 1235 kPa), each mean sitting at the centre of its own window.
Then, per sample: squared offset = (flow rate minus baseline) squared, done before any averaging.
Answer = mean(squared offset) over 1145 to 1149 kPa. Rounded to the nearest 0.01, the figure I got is 0.12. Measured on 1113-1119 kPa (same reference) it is 0.31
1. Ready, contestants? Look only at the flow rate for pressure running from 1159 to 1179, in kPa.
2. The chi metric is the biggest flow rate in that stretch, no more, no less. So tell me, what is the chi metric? 3.04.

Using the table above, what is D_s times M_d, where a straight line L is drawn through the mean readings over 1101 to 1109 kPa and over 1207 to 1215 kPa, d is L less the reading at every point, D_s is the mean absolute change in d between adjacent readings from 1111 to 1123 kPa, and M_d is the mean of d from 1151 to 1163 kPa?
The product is -0.12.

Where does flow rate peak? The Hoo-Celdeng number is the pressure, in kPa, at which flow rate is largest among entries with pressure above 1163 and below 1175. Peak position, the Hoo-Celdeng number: 1164.0 kPa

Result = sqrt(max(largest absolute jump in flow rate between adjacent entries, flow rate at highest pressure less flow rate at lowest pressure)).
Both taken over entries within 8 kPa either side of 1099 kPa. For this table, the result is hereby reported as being 0.62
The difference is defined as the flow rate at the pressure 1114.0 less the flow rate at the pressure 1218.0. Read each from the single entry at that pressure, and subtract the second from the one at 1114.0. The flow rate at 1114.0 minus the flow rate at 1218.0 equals -1.1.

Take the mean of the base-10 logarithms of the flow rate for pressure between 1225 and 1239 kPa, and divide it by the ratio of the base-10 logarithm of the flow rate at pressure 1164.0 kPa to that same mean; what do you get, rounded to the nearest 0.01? 0.43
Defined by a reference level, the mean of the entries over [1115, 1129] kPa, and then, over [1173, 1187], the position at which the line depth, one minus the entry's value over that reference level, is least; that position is 1176.0 kPa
